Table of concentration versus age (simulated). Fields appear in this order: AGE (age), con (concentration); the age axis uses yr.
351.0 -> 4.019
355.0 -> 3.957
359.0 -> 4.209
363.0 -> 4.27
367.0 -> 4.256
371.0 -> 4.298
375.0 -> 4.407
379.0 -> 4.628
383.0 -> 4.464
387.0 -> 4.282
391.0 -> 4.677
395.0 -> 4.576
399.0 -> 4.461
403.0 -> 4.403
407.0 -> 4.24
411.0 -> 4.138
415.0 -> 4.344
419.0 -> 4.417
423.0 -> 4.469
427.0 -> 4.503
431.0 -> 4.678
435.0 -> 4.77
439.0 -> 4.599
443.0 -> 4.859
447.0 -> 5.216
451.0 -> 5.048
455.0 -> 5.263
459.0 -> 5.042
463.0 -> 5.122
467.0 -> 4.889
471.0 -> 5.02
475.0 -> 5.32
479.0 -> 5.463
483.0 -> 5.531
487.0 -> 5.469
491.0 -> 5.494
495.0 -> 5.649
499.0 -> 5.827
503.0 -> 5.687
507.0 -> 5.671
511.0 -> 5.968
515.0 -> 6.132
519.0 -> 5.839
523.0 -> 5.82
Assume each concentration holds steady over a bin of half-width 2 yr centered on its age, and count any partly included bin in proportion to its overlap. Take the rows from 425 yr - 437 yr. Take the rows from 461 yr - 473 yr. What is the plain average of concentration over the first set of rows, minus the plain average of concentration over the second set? -0.36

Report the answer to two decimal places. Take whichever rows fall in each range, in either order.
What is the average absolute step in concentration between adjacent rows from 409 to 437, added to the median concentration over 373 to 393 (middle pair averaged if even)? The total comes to 4.57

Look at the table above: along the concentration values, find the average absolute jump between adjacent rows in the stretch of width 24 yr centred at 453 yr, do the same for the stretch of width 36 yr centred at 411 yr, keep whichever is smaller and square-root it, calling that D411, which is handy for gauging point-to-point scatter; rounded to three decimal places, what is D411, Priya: 0.317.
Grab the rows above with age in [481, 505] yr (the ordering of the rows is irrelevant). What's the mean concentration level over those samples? 5.61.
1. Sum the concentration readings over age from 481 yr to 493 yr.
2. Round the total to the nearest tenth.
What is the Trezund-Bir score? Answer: 16.5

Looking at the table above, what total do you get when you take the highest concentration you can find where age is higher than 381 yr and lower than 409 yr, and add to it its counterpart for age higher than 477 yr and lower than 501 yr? 10.5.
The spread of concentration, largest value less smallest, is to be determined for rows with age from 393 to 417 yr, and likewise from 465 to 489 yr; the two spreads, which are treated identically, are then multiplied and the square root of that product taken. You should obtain 0.53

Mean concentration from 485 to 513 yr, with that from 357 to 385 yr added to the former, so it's 10.0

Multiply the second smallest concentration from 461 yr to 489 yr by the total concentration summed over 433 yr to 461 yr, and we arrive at 175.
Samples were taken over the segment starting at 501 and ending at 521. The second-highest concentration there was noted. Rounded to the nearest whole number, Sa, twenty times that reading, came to 119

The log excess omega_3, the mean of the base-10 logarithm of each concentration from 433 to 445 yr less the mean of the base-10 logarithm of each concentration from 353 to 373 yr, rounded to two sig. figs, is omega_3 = 0.053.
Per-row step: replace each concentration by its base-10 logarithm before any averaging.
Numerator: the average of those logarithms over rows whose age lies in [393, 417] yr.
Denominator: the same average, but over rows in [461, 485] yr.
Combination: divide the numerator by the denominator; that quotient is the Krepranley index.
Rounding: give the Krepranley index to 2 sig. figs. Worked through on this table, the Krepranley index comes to 0.89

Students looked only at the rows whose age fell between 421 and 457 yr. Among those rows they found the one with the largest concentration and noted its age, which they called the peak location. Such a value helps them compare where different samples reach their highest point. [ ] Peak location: 455.0 yr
